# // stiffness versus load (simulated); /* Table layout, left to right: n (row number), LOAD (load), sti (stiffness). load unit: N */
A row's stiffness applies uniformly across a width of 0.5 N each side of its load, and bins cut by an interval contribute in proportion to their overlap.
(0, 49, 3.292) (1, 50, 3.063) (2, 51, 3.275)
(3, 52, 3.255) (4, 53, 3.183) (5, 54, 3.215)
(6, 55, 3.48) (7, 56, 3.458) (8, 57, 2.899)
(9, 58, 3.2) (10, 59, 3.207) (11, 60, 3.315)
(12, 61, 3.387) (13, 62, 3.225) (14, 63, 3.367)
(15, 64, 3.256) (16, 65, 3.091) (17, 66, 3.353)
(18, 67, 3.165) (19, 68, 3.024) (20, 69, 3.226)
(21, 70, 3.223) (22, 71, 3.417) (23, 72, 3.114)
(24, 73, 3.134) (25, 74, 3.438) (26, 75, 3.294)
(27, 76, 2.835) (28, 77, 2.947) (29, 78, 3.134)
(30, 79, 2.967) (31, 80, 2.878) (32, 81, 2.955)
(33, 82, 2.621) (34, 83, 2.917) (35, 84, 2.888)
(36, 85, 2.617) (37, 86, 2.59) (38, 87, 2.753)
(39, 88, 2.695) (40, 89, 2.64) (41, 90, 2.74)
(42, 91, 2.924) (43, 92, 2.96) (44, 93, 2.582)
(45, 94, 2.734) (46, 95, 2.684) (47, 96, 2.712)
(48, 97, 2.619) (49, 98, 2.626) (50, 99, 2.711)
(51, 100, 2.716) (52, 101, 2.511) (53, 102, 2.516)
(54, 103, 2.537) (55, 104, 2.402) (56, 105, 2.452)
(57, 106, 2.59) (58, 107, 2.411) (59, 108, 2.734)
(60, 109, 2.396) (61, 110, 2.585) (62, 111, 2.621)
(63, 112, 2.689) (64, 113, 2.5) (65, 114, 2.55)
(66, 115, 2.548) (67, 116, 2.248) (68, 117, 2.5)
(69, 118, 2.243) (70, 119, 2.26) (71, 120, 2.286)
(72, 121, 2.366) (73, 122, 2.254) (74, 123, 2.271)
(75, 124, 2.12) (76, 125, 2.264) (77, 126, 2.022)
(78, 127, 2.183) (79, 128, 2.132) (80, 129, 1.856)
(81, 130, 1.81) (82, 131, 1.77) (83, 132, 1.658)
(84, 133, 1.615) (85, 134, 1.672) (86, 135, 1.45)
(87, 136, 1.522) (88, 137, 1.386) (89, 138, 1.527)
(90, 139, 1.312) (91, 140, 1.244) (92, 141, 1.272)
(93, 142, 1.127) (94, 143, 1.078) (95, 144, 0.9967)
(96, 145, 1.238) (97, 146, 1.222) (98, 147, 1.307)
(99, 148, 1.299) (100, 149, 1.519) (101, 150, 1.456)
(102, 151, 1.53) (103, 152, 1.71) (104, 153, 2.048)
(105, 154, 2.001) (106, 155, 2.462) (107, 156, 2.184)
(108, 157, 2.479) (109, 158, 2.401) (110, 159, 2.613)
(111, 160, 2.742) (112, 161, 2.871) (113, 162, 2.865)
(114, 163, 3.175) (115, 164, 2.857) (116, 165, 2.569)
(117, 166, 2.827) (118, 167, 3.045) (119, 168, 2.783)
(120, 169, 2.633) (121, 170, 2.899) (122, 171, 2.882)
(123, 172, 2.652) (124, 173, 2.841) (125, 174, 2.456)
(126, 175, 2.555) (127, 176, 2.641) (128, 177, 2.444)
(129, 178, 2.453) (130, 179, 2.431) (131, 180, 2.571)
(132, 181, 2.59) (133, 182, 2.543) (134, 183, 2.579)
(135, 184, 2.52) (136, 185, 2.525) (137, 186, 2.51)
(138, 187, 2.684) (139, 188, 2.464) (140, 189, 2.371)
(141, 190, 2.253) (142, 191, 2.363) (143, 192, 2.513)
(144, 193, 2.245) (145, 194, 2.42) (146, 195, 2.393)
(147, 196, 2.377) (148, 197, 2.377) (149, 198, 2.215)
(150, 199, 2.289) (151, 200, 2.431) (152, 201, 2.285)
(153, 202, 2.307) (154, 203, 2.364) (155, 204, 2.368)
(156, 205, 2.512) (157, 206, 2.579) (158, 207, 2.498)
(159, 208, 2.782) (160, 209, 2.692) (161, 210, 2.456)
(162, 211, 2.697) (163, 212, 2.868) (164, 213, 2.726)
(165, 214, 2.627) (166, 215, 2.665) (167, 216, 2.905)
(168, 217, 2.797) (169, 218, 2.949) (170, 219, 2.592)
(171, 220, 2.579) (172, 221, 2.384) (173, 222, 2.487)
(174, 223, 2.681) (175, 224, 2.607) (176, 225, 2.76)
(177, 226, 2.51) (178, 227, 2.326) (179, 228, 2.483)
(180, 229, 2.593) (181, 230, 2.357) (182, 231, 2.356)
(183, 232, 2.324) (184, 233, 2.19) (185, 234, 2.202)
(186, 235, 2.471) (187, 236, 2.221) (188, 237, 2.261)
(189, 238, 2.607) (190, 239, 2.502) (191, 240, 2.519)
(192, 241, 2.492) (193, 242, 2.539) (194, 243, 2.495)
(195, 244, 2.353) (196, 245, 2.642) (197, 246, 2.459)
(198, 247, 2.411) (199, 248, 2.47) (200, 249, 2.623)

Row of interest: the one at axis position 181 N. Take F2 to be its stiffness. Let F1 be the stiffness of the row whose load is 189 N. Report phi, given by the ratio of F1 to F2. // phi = 0.92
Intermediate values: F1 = 2.371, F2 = 2.59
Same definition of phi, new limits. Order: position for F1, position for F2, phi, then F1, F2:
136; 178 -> 0.62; 1.522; 2.453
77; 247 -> 1.22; 2.947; 2.411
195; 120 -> 1.05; 2.393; 2.286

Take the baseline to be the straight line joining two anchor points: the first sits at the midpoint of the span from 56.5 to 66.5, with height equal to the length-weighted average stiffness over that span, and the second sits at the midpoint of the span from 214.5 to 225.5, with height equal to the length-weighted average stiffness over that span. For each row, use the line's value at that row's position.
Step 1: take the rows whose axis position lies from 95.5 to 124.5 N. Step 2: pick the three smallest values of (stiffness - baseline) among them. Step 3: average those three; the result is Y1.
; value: -0.8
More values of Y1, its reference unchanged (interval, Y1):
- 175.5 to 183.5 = -0.4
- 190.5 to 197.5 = -0.4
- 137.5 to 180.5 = -1.9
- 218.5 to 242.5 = -0.4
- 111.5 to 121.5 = -0.8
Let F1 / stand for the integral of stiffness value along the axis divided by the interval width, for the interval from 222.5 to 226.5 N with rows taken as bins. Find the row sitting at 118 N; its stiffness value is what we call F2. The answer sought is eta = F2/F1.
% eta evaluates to 0.8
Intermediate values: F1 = 2.64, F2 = 2.243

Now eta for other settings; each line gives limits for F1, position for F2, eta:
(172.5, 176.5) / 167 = 1.2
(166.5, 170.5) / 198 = 0.8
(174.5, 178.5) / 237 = 0.9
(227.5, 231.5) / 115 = 1.0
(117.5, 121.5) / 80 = 1.3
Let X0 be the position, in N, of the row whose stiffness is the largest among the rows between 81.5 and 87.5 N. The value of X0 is 83 N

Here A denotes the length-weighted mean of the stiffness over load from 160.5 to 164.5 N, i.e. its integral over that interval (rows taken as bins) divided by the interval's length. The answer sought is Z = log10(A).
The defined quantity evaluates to 0.47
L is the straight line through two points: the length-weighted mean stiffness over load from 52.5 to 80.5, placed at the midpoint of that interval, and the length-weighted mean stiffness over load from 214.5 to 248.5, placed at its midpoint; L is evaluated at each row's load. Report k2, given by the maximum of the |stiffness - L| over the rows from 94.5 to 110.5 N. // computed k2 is 0.6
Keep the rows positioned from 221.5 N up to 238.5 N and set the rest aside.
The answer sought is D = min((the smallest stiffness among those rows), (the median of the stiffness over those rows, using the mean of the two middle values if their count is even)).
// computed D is 2.2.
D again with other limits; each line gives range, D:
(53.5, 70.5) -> 2.9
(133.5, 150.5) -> 1.0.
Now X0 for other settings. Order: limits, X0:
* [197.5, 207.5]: 206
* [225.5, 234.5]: 229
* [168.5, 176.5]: 170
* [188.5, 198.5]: 192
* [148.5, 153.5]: 153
